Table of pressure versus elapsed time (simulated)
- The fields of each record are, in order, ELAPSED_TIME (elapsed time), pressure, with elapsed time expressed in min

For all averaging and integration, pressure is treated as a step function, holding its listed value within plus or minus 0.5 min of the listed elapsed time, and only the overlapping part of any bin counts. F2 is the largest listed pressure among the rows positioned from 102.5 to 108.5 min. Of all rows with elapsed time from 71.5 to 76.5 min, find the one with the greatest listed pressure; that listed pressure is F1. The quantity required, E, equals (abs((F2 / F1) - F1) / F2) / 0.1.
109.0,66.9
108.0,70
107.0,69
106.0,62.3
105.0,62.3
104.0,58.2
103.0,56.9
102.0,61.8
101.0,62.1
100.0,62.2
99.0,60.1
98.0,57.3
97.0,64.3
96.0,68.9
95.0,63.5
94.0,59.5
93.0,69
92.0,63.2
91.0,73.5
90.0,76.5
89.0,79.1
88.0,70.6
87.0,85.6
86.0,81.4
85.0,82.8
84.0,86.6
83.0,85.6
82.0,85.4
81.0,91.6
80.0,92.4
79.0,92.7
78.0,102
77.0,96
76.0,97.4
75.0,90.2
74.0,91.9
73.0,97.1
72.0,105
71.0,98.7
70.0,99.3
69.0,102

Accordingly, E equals 15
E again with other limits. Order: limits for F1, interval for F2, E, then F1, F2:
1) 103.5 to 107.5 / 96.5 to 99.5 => 11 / 69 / 64.3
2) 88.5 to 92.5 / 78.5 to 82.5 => 8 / 79.1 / 92.7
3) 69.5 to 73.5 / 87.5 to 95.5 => 13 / 105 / 79.1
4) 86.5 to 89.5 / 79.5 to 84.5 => 9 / 85.6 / 92.4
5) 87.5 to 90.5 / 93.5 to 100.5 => 11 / 79.1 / 68.9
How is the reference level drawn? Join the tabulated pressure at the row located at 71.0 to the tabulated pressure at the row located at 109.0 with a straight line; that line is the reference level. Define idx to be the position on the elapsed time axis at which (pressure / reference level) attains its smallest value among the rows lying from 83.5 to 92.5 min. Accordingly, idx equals 92.0 min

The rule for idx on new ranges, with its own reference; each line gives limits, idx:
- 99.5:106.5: 103.0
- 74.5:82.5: 75.0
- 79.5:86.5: 86.0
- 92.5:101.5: 94.0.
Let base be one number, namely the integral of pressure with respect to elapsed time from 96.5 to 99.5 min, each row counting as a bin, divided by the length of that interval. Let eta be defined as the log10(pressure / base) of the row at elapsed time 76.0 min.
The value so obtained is 0.21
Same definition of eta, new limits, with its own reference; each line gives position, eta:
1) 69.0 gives 0.23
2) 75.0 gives 0.17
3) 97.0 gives 0.03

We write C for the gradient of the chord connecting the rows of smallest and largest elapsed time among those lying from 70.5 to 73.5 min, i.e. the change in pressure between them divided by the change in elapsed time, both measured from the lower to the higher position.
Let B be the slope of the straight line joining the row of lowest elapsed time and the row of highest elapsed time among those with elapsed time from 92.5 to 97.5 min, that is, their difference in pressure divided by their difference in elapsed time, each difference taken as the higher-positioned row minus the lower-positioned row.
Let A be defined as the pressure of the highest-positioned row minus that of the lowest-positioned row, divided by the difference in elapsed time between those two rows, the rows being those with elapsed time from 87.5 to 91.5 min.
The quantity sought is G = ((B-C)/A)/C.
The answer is 0.5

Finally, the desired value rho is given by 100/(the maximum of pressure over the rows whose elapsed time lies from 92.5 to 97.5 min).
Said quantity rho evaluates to 1.45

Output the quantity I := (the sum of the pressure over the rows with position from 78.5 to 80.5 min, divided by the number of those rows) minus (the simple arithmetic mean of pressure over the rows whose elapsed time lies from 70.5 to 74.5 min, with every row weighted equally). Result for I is -6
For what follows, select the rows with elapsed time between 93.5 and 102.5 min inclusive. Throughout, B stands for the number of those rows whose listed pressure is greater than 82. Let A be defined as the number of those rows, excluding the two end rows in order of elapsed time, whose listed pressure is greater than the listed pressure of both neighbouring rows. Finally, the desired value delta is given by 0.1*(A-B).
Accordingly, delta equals 0.2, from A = 2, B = 0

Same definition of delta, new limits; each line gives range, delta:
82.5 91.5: -0.1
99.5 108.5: 0.0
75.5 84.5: -0.8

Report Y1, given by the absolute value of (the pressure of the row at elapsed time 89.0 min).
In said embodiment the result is 79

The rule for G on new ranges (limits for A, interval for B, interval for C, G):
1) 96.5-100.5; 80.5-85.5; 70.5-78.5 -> 8.1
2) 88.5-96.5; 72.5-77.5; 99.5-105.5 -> 10.1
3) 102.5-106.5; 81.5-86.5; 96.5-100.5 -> 0.2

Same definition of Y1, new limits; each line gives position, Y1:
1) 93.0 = 69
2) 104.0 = 58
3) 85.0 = 83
